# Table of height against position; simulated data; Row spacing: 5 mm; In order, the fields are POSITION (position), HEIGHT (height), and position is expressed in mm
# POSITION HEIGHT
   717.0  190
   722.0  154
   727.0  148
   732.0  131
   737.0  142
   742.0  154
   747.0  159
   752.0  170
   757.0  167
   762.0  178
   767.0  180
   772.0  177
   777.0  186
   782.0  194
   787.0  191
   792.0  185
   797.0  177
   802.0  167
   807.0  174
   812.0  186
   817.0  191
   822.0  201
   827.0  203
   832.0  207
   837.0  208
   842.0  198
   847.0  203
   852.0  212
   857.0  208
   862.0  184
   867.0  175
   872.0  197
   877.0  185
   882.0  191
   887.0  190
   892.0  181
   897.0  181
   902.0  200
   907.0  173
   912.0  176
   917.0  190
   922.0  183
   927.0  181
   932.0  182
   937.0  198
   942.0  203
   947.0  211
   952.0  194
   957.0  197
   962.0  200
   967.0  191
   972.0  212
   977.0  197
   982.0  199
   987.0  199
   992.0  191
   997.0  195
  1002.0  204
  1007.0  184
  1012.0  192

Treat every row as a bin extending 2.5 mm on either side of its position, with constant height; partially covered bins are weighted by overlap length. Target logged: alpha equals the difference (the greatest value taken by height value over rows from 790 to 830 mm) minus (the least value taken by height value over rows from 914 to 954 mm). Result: 22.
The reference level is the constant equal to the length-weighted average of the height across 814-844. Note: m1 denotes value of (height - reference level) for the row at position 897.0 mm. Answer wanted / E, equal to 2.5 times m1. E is -50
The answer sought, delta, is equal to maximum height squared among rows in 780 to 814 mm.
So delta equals 37636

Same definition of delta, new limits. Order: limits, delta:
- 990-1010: 41616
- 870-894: 38809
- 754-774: 32400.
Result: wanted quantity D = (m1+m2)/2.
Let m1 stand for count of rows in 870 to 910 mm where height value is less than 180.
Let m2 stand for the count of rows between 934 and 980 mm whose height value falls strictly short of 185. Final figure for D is 0.5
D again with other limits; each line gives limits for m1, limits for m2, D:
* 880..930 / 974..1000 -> 1.0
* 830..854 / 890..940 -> 3.5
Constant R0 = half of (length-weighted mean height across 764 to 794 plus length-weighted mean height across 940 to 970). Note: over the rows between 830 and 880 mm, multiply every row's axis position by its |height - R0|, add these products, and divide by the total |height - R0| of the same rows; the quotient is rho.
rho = 852.6 mm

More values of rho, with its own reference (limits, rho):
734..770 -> 747.7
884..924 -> 905.5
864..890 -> 872.0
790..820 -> 802.4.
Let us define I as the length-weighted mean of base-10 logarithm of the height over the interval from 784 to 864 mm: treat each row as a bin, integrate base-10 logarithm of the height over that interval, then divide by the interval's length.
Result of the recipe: 2.286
